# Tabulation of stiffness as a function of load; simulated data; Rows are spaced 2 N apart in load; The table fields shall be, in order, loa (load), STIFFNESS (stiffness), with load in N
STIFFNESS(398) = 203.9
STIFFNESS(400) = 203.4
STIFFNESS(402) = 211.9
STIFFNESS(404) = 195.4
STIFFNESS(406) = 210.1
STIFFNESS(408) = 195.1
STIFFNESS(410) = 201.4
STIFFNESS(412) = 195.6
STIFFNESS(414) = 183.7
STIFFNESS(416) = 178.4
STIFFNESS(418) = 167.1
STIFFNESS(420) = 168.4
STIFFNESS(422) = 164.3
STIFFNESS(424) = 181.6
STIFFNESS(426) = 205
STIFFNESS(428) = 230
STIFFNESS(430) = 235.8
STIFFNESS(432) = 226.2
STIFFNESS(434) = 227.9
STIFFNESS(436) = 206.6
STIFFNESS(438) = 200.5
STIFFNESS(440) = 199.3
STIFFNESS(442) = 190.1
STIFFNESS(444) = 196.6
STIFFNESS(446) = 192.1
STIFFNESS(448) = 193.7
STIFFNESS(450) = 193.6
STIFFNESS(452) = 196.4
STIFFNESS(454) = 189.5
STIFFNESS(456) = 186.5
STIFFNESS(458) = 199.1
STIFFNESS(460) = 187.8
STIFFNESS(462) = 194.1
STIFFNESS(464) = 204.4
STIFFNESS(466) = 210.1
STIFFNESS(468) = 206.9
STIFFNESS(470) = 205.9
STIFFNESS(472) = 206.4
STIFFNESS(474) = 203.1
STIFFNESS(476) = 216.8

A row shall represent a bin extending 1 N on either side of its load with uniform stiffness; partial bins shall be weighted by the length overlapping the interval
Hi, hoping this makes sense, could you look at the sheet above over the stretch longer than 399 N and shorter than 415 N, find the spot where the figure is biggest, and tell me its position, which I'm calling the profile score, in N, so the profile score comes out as 402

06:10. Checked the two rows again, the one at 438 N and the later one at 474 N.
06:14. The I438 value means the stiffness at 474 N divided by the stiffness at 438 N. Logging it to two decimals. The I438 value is 1.01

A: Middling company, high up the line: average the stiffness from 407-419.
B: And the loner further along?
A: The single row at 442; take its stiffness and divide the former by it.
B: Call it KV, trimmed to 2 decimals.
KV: 0.98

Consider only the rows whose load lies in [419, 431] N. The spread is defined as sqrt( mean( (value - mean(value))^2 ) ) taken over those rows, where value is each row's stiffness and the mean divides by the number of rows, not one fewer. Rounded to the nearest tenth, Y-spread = 28.2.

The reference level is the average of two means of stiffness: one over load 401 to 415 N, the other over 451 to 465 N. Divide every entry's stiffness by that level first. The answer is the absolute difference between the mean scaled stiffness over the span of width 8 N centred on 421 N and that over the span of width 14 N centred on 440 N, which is 0.16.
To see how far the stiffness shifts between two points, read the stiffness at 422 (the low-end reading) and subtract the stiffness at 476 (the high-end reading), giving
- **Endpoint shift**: -52.5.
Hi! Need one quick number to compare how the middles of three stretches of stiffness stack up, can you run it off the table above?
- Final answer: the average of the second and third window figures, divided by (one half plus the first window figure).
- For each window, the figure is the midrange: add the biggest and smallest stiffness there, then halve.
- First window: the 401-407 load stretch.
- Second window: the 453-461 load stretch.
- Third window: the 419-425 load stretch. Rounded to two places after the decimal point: 0.90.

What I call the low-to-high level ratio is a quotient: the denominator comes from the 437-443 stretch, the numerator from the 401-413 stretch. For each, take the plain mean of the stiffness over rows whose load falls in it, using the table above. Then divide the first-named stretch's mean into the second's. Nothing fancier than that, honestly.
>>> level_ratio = 1.03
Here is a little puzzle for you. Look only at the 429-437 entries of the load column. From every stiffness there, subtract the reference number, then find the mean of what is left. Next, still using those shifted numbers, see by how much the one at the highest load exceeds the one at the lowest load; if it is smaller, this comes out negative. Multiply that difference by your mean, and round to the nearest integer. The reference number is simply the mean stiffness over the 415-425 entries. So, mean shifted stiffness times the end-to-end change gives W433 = -1523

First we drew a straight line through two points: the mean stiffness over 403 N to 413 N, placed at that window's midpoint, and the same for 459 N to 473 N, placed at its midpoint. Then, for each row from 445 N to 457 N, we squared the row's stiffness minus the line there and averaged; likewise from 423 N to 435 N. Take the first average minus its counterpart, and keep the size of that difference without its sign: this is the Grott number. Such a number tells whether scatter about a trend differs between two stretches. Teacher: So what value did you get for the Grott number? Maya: 544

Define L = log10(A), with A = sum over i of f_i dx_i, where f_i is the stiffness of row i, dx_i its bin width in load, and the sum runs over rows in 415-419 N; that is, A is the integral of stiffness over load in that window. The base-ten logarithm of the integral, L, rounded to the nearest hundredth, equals 2.84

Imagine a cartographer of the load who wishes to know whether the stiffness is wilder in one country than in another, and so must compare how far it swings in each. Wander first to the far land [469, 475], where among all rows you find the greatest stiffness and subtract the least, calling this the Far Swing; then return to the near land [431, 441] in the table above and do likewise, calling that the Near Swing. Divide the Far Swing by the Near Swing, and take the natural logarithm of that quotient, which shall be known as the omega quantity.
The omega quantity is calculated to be -2.2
